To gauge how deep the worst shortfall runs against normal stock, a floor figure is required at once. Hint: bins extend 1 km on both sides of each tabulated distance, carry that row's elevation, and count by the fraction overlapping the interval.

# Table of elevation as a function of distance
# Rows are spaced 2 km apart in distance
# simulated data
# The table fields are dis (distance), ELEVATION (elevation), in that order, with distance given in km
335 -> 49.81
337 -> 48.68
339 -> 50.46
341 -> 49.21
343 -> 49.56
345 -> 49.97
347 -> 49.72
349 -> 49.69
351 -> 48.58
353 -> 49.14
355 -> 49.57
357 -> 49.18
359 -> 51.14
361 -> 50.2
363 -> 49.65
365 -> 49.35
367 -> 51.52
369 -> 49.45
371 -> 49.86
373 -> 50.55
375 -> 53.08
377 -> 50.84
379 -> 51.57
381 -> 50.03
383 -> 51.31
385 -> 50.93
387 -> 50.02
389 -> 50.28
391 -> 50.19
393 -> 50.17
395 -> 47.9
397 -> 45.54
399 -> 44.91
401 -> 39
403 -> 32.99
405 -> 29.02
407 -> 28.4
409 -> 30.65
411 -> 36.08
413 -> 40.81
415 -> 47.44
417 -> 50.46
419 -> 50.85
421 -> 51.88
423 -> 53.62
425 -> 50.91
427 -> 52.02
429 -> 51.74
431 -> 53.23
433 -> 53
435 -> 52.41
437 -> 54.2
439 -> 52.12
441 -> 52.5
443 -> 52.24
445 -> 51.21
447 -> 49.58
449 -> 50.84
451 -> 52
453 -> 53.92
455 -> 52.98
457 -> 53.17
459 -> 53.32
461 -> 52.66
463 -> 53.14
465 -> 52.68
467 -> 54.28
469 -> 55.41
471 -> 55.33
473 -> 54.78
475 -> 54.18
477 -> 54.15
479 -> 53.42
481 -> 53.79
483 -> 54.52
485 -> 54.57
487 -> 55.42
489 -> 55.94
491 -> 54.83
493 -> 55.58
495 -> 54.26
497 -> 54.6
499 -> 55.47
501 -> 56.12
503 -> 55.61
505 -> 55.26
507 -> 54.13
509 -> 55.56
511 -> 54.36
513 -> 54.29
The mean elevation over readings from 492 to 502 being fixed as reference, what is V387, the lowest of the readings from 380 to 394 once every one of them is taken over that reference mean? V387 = 0.91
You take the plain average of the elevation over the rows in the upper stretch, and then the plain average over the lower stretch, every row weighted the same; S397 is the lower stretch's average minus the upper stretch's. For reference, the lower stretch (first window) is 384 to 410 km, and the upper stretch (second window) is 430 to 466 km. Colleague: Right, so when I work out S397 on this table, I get -10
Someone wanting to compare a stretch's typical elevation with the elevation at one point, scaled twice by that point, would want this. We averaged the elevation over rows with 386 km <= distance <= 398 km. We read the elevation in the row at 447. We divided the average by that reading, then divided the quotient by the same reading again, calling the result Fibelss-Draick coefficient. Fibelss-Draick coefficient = 0.020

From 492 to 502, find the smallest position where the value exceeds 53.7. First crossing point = 493 km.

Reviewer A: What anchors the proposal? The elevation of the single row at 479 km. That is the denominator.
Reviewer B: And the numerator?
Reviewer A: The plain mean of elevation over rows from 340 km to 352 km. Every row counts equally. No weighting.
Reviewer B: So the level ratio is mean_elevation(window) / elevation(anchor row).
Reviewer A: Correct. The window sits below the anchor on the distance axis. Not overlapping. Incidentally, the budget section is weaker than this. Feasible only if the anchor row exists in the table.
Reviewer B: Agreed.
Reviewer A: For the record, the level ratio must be 0.93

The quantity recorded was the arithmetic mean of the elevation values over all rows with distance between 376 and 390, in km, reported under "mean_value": 51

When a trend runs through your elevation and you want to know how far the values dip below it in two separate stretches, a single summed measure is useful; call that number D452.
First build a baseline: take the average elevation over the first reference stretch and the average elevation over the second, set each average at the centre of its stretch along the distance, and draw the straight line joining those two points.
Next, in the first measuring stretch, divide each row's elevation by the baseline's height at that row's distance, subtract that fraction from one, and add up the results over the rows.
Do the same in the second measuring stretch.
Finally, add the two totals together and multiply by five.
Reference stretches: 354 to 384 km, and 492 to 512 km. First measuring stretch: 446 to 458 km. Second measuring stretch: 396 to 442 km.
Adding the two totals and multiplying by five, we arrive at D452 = 15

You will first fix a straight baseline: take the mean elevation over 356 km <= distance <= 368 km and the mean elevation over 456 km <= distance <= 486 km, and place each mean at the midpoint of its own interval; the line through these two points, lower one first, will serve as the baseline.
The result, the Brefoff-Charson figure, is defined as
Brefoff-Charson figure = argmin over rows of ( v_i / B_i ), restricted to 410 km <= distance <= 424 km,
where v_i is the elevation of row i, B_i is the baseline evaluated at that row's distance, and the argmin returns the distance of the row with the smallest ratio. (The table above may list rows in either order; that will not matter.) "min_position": 411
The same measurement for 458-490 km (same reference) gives 465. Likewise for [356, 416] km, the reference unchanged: 407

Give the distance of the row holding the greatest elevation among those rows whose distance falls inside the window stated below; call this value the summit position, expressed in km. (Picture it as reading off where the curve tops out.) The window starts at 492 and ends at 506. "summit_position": 501 km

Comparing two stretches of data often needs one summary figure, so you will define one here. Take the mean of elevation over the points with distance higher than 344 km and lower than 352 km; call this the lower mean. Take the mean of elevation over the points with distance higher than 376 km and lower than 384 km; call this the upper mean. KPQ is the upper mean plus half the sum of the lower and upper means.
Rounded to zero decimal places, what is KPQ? 101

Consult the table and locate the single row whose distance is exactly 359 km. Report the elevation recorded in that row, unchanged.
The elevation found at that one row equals 51.14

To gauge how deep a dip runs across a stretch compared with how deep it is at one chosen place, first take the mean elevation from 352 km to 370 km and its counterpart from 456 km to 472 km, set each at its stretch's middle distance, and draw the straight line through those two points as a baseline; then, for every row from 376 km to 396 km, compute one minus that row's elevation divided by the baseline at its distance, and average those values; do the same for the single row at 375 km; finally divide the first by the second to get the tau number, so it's -0.2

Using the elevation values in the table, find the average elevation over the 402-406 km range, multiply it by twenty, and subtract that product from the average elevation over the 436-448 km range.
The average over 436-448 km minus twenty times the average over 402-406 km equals -568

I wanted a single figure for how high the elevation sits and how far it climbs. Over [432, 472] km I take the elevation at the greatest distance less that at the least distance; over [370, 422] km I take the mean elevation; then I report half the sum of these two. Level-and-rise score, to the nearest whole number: 24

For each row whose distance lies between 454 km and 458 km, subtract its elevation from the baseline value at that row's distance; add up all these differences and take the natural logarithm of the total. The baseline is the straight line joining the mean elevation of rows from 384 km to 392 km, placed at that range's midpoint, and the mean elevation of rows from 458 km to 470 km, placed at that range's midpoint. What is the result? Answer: -1.1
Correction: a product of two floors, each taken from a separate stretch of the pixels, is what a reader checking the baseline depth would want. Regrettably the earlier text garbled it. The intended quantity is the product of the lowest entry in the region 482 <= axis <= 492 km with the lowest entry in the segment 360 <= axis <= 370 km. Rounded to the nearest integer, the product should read 2691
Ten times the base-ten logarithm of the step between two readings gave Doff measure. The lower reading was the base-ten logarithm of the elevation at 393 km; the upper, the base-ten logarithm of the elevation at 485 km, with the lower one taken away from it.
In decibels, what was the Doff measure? -14.4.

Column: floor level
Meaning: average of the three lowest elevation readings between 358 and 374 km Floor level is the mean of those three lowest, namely 49.5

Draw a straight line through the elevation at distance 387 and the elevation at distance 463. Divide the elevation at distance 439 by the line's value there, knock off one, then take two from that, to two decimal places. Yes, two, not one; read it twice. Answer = -2.00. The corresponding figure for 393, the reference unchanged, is -2.00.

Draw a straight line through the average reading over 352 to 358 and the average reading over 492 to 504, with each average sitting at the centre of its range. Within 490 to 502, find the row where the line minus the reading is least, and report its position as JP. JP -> 501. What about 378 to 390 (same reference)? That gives 379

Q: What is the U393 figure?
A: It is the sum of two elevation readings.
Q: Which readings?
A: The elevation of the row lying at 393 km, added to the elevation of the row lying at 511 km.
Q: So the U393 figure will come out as 104.5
